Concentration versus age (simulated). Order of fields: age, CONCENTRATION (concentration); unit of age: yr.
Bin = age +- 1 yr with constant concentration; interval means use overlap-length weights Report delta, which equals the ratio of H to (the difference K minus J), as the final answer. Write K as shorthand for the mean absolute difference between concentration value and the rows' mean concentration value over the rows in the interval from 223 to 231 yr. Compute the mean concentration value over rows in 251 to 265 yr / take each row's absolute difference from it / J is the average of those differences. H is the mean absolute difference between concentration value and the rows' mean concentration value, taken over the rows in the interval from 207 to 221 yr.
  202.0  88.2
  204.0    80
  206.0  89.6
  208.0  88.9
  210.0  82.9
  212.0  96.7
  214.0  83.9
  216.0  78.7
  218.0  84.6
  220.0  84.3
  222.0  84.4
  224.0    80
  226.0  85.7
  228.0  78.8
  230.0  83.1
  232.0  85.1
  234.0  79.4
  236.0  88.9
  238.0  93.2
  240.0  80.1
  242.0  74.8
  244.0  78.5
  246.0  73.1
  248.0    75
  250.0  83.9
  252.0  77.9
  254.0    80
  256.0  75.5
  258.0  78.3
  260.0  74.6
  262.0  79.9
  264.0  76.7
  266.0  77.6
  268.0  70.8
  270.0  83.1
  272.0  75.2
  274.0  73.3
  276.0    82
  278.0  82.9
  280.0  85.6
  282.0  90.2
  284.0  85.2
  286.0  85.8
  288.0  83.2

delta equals 4.9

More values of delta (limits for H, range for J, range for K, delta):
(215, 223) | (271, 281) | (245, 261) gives -1.3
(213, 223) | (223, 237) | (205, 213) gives 3.3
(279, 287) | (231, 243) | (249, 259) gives -0.5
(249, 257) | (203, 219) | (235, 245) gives 1.5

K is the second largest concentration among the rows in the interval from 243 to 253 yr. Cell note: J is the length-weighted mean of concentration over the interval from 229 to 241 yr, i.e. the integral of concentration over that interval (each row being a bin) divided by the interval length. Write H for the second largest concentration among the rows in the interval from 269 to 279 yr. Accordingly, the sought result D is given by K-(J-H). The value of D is 76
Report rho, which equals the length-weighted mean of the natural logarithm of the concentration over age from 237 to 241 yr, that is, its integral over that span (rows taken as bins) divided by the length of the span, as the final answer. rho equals 4.46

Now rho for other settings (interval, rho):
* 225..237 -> 4.42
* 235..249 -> 4.38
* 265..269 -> 4.31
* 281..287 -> 4.47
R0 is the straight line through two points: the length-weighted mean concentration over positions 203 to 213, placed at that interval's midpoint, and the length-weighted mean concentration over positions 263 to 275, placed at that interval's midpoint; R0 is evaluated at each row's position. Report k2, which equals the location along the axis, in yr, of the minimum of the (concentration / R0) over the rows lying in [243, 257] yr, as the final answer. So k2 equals 246.0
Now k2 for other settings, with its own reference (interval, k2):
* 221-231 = 228.0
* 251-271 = 268.0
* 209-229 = 216.0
